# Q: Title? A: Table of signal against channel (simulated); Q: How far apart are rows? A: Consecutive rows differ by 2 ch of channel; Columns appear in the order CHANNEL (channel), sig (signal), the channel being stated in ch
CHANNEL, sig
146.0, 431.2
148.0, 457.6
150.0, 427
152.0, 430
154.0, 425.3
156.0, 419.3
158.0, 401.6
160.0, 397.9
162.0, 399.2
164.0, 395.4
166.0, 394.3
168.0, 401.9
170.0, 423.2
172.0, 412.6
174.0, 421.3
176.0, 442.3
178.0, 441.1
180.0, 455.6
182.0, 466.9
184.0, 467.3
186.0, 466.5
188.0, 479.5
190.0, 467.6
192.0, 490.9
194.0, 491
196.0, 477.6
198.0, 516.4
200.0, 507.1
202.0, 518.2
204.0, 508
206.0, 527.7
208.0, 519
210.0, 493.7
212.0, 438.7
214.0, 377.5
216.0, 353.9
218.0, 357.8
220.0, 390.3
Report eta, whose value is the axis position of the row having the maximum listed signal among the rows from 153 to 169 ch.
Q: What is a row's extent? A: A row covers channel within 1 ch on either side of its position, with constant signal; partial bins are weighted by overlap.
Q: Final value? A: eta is 154.0 ch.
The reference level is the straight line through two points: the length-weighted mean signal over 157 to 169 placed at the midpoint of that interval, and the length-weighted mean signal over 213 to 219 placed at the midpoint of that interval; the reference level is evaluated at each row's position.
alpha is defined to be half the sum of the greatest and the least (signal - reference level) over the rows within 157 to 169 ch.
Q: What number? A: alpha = 2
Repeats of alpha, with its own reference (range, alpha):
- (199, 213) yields 115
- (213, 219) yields 2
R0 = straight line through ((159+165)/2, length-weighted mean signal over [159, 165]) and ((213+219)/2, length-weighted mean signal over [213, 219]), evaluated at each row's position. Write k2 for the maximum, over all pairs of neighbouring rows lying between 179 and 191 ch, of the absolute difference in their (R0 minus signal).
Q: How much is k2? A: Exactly 14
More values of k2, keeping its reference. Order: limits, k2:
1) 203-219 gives 60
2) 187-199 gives 40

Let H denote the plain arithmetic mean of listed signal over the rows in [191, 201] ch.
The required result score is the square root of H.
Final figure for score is 22.3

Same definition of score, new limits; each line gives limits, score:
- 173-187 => 21.3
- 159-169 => 19.9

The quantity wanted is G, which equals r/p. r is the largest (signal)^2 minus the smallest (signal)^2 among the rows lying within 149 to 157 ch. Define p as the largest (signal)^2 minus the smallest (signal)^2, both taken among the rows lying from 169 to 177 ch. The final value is 0.4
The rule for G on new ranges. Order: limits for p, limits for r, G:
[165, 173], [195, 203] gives 1.7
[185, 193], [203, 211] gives 1.5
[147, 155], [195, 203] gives 1.4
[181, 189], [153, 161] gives 1.8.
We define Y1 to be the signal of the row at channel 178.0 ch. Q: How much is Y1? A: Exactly 441.1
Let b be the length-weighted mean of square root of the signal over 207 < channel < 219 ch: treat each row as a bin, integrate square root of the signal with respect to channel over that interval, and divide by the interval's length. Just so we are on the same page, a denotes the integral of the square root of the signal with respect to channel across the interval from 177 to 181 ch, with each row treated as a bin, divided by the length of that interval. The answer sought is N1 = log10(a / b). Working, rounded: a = 21.2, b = 20.5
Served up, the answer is 0.014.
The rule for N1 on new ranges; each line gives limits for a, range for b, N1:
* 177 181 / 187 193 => -0.015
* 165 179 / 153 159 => 0.002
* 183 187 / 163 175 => 0.029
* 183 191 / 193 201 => -0.012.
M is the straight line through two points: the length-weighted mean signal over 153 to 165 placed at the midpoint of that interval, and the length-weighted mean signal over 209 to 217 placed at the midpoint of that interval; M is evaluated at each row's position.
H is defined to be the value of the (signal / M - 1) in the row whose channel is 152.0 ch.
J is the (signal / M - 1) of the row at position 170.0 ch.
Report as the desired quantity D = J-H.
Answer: -0.02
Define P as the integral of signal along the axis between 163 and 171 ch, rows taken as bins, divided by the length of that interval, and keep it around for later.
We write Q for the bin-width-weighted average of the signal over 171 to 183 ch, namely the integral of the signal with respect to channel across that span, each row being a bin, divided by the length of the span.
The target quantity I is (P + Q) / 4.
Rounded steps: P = 404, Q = 440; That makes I 211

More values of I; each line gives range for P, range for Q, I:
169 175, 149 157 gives 211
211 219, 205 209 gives 226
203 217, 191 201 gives 239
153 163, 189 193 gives 222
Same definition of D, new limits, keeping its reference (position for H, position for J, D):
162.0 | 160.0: 0.00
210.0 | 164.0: -0.22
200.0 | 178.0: -0.15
